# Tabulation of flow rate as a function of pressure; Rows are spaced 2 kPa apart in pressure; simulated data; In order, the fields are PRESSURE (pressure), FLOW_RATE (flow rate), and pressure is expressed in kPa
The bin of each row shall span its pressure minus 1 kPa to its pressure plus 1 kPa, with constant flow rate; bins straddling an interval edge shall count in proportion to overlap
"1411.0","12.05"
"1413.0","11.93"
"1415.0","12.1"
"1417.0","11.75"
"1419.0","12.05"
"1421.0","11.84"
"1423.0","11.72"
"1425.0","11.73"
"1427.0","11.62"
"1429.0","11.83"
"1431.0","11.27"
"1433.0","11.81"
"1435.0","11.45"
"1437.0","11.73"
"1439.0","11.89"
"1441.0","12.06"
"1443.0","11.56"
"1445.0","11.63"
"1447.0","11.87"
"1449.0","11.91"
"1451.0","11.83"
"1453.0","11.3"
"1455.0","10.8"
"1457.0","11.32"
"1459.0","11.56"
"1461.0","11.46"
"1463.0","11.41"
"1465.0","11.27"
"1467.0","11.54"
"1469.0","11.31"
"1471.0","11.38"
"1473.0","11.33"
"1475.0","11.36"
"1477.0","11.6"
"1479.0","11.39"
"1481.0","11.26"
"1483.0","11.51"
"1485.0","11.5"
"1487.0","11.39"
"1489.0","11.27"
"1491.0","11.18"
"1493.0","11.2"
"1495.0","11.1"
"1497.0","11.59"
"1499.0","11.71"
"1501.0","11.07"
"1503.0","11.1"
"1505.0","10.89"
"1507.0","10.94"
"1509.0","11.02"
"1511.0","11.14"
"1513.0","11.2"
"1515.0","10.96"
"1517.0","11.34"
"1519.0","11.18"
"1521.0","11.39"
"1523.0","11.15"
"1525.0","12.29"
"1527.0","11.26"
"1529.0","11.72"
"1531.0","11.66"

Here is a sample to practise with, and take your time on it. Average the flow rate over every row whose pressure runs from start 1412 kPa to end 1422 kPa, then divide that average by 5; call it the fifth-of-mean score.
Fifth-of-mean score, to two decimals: 2.39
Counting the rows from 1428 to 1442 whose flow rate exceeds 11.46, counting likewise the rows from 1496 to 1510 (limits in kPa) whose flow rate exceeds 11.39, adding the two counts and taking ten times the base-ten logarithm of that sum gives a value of 8.5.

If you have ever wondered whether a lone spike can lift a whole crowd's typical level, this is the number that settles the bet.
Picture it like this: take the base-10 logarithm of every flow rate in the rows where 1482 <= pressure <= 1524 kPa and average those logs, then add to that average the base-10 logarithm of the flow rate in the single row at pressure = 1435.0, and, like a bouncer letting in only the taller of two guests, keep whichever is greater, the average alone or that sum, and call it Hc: 2.11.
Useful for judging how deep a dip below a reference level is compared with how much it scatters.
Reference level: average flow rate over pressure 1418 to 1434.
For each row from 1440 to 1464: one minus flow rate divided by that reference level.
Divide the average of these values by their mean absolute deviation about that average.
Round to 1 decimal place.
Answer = 0.7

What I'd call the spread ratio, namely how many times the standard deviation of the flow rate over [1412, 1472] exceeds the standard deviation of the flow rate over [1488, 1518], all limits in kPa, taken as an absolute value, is 1.3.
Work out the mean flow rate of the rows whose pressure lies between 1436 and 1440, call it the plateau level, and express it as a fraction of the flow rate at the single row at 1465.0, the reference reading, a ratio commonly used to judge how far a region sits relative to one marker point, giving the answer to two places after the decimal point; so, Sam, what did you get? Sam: 1.05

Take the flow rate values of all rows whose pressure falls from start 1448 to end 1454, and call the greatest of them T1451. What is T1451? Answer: 11.91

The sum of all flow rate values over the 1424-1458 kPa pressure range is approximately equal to 198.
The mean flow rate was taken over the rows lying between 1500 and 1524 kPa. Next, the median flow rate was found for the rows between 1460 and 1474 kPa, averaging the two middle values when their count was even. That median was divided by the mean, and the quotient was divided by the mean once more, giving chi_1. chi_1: 0.0921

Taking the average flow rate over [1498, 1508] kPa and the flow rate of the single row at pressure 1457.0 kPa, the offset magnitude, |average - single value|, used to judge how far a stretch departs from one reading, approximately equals 0.18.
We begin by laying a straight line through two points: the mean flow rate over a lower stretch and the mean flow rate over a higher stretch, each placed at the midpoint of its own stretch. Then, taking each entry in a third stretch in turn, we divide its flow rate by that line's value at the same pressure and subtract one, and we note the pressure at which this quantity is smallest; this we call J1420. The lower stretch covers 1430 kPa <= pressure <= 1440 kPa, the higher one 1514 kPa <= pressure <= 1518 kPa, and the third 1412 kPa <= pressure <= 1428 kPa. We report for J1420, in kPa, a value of 1427.0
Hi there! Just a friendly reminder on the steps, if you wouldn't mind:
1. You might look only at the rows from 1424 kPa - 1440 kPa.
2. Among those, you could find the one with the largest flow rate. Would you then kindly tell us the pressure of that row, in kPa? 1439.0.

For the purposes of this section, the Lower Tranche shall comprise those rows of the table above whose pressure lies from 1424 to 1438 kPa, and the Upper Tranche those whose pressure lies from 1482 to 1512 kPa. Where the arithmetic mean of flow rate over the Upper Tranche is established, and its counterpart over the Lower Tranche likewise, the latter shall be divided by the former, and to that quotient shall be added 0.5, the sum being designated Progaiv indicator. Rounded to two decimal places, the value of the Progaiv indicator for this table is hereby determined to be 1.54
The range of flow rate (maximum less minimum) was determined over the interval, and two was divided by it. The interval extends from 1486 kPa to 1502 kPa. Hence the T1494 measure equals 3.1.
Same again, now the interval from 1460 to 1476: 7.4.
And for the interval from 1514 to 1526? 1.5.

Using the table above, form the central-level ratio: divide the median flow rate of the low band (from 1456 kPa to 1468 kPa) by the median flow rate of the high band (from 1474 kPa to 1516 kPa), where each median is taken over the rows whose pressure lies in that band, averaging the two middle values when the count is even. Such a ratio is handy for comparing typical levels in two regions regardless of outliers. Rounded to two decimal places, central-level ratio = 1.02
